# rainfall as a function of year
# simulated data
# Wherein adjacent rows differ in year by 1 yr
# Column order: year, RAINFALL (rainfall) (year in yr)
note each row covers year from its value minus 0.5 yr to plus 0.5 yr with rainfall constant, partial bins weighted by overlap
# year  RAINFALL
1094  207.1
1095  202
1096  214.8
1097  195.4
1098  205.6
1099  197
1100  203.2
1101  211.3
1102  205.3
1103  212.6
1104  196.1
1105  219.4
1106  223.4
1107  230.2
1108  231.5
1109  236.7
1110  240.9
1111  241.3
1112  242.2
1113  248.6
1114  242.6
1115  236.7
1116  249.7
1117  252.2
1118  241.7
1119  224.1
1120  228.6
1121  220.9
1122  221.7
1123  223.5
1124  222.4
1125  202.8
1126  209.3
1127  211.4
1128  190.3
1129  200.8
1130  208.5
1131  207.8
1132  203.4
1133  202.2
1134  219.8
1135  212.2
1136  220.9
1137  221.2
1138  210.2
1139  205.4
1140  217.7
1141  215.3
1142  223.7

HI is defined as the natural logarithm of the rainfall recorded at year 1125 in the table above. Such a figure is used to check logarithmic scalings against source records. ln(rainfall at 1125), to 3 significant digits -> 5.31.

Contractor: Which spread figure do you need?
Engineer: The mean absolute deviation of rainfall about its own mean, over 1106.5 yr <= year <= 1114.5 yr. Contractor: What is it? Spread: 4.8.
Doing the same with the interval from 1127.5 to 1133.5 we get 4.4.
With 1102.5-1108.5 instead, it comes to 9.7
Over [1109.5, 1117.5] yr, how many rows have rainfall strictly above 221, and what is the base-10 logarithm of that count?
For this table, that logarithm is 0.90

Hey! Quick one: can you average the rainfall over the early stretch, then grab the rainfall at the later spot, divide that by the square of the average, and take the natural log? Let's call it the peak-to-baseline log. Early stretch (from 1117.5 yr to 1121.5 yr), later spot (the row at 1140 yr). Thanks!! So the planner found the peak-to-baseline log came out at -5.48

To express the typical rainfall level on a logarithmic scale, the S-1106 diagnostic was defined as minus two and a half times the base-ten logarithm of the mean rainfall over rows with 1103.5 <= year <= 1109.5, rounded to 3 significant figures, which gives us -5.87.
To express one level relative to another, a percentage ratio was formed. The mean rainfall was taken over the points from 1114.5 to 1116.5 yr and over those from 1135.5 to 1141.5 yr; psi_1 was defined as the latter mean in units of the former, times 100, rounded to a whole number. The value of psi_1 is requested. 88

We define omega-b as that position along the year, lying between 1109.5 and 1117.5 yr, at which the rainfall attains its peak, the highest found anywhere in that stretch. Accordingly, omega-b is 1117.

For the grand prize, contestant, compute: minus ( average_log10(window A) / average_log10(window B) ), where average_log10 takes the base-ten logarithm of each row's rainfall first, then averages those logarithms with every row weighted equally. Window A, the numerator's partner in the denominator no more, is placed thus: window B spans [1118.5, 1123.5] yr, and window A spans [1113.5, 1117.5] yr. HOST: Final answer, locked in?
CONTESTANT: -1.02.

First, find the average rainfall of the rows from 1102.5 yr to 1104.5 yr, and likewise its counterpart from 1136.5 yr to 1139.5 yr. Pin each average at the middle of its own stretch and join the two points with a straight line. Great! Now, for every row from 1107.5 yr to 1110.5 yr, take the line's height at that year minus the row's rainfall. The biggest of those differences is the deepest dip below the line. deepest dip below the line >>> -26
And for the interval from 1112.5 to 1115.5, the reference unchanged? -30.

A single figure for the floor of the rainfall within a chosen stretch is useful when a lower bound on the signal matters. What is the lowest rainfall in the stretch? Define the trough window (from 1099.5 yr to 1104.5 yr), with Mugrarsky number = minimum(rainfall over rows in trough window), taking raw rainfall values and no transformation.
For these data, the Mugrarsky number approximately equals 196.1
